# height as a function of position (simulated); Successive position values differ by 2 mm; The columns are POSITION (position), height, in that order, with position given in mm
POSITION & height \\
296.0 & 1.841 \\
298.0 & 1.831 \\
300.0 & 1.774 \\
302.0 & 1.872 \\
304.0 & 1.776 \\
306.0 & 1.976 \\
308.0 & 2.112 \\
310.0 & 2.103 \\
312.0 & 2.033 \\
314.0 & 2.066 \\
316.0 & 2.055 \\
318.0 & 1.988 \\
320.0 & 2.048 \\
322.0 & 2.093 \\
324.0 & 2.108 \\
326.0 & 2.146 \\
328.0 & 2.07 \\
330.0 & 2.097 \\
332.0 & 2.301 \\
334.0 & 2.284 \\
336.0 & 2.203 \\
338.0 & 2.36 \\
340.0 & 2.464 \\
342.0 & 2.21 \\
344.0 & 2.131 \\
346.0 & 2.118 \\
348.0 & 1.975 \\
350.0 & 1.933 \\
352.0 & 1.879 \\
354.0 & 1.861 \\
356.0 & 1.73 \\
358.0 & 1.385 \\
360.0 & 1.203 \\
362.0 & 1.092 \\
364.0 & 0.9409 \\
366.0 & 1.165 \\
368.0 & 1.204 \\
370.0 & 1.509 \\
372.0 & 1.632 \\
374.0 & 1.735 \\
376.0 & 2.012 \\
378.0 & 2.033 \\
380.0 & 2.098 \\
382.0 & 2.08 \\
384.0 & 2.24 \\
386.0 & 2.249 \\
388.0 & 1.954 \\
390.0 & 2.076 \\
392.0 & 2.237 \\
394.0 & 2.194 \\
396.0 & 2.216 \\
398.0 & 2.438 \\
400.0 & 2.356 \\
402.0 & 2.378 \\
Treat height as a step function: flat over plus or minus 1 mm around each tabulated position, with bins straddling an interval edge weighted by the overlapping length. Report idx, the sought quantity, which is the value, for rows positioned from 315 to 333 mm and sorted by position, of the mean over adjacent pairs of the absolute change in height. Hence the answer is 0.07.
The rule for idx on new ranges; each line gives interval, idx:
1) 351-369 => 0.15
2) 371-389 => 0.12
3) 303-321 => 0.07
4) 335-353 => 0.11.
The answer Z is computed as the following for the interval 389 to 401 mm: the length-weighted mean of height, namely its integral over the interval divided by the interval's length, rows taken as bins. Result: 2.3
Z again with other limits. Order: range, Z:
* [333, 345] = 2.3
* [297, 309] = 1.9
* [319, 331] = 2.1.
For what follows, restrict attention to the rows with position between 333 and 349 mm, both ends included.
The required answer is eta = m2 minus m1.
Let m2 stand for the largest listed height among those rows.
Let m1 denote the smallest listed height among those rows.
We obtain 0.5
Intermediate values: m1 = 1.975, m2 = 2.464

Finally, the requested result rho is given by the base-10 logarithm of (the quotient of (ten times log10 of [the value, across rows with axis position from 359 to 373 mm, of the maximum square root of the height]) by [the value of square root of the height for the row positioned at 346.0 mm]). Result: -0.14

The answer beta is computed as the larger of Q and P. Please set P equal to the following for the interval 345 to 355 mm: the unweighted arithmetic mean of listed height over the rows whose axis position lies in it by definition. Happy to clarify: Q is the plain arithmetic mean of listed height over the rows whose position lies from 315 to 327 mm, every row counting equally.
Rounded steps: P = 1.95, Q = 2.07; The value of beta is 2.07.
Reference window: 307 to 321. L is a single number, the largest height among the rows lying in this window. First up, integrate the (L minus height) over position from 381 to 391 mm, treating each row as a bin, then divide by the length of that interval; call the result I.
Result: -0.01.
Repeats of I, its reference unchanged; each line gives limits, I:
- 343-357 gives 0.17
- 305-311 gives 0.05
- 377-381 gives 0.05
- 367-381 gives 0.37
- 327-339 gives -0.11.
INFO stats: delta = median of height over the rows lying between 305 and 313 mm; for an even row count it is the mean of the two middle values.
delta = 2.1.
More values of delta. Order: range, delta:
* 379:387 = 2.2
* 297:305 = 1.8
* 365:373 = 1.4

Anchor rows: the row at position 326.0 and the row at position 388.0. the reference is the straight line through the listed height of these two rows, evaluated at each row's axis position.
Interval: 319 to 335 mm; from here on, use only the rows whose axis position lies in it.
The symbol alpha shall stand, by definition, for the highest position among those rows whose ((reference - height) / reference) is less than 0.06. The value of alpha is 334.0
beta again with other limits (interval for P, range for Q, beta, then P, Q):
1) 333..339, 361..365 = 2.28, 2.28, 1.02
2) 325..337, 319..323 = 2.18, 2.18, 2.07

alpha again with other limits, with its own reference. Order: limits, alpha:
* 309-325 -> 324.0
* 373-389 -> 388.0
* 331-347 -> 346.0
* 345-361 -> 348.0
